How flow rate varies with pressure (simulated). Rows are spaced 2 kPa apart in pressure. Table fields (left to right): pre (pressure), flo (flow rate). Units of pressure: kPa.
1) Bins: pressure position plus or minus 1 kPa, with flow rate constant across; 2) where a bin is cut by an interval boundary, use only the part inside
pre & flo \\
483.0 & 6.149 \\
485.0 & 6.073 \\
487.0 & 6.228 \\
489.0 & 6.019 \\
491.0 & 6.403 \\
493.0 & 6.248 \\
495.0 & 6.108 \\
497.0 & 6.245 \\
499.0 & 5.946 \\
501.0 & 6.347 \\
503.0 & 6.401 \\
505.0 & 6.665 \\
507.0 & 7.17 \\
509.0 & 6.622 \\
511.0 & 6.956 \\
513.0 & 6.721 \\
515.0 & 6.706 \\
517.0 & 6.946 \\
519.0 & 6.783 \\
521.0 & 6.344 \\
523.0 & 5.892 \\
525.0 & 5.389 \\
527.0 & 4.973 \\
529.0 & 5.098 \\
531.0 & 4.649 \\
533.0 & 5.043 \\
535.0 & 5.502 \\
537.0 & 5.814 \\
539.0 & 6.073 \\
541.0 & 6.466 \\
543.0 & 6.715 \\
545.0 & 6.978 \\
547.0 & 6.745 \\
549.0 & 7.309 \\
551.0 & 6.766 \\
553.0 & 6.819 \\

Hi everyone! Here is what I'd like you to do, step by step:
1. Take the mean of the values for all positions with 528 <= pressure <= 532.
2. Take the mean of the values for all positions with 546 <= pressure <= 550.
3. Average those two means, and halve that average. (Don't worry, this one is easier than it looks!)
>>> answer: 2.98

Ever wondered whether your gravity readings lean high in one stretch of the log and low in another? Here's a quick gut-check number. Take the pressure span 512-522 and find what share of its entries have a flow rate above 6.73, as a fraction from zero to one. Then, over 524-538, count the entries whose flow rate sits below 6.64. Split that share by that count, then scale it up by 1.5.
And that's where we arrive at 0.09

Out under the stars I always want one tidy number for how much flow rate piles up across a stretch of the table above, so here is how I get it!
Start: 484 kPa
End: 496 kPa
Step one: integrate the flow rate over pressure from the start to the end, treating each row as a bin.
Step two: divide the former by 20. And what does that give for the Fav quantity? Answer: 3.7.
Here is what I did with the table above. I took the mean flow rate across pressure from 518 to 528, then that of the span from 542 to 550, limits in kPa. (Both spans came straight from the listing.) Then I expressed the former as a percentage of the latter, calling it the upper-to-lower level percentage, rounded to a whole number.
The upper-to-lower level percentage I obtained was 85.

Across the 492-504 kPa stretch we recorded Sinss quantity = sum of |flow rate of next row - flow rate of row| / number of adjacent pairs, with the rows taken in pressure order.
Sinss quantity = 0.206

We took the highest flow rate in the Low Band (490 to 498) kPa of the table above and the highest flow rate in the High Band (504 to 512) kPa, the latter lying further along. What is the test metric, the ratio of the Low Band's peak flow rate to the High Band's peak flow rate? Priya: 0.89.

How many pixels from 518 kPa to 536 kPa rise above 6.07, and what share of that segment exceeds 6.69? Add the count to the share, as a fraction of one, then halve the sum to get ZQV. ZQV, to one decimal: 1.1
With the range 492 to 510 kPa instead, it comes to 4.1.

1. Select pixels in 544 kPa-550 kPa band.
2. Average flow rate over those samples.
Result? 7.0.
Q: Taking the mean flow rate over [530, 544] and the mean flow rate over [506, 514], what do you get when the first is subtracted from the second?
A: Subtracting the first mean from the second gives 1.1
